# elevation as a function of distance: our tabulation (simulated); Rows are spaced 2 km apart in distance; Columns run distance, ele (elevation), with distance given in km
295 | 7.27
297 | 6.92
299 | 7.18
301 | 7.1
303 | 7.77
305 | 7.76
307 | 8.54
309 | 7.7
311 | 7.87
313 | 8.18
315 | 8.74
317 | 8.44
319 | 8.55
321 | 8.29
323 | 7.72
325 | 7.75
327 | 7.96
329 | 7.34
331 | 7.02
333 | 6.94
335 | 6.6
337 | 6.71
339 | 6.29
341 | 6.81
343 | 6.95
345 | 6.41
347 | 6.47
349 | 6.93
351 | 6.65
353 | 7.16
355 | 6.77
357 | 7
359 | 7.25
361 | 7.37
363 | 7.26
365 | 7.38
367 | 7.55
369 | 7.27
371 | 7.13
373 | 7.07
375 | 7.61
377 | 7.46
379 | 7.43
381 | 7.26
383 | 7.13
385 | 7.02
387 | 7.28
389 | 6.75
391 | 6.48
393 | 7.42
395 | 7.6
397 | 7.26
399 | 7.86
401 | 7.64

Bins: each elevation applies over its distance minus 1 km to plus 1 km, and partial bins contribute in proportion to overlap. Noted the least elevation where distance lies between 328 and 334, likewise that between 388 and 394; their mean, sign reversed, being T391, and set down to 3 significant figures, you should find -6.71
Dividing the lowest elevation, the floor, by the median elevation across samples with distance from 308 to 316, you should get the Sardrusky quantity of 0.960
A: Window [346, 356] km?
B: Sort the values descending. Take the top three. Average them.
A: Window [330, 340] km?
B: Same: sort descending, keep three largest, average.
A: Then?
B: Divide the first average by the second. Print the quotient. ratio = 1.01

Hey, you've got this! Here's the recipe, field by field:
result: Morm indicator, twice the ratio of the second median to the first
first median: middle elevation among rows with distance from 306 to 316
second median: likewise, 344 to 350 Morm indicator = 1.58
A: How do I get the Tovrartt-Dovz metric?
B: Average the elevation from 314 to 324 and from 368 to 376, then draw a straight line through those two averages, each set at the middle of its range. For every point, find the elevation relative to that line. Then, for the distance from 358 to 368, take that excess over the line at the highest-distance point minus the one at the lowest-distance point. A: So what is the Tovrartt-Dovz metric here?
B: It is 0.5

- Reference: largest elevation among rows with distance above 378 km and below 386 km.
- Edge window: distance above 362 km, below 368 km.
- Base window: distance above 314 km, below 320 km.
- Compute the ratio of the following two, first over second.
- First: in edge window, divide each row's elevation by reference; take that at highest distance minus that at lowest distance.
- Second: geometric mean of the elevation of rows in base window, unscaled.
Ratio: 0.005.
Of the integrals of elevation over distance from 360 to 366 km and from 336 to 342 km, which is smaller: 39.6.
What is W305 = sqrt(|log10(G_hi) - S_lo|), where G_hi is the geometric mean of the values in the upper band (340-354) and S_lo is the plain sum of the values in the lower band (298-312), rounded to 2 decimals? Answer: 7.29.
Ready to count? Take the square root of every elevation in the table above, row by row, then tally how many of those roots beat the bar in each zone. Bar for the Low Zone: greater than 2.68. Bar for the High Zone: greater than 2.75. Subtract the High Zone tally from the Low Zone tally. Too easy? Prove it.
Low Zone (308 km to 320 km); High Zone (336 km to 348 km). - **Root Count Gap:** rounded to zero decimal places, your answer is 6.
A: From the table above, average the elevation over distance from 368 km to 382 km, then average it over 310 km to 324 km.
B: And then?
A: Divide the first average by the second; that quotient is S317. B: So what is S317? 0.89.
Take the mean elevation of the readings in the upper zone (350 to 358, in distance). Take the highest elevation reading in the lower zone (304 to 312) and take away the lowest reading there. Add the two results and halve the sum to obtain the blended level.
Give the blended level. 3.87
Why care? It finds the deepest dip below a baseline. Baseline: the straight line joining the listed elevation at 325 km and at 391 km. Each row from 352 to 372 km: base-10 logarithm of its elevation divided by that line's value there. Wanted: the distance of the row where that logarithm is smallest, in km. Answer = 355 km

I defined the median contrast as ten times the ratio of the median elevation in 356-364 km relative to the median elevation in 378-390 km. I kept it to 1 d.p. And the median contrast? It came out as 10.1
